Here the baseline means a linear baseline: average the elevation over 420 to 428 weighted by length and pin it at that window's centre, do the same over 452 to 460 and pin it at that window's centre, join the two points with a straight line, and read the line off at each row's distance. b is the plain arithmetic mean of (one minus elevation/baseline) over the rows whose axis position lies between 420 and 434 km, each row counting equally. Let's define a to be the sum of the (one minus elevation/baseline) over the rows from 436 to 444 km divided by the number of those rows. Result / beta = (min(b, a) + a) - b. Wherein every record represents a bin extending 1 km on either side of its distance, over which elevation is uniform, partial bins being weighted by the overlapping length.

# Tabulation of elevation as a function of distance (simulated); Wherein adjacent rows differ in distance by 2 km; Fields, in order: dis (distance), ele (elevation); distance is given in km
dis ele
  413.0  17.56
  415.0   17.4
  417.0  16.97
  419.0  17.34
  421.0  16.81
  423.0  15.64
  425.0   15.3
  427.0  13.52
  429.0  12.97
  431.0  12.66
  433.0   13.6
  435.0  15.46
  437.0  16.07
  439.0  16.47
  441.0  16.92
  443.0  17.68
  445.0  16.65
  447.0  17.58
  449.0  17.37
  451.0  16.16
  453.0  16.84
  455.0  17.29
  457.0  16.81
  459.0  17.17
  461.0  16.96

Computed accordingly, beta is -0.15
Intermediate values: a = -0.04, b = 0.07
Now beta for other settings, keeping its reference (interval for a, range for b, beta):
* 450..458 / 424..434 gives -0.11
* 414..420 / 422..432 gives -0.40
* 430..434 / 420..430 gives 0.17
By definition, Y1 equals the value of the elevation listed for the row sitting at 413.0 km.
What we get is 17.56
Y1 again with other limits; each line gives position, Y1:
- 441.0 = 16.92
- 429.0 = 12.97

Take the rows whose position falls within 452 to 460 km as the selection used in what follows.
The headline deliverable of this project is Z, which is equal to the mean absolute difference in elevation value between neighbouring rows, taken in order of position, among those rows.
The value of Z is 0.43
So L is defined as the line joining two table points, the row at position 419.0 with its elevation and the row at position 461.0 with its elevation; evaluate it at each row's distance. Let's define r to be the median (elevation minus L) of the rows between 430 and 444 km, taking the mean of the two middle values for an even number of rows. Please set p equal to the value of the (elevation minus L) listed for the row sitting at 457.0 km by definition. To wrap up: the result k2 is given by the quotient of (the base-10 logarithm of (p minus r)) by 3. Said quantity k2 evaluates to 0.0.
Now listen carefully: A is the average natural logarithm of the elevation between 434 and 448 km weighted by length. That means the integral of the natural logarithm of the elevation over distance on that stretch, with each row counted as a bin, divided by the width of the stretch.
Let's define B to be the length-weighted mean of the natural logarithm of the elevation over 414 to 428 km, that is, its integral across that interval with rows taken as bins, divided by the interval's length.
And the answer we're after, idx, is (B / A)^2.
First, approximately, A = 2.81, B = 2.78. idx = 0.97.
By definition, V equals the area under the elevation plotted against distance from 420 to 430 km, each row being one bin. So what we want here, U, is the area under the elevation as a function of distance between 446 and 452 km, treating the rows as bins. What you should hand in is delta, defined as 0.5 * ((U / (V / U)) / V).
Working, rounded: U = 102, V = 148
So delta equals 0.2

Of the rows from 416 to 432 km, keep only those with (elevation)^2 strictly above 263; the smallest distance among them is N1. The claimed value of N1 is 417.0 km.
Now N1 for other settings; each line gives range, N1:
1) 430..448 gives 439.0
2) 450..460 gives 453.0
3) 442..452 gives 443.0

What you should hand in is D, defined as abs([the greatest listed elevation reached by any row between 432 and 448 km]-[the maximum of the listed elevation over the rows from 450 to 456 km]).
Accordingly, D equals 0.4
